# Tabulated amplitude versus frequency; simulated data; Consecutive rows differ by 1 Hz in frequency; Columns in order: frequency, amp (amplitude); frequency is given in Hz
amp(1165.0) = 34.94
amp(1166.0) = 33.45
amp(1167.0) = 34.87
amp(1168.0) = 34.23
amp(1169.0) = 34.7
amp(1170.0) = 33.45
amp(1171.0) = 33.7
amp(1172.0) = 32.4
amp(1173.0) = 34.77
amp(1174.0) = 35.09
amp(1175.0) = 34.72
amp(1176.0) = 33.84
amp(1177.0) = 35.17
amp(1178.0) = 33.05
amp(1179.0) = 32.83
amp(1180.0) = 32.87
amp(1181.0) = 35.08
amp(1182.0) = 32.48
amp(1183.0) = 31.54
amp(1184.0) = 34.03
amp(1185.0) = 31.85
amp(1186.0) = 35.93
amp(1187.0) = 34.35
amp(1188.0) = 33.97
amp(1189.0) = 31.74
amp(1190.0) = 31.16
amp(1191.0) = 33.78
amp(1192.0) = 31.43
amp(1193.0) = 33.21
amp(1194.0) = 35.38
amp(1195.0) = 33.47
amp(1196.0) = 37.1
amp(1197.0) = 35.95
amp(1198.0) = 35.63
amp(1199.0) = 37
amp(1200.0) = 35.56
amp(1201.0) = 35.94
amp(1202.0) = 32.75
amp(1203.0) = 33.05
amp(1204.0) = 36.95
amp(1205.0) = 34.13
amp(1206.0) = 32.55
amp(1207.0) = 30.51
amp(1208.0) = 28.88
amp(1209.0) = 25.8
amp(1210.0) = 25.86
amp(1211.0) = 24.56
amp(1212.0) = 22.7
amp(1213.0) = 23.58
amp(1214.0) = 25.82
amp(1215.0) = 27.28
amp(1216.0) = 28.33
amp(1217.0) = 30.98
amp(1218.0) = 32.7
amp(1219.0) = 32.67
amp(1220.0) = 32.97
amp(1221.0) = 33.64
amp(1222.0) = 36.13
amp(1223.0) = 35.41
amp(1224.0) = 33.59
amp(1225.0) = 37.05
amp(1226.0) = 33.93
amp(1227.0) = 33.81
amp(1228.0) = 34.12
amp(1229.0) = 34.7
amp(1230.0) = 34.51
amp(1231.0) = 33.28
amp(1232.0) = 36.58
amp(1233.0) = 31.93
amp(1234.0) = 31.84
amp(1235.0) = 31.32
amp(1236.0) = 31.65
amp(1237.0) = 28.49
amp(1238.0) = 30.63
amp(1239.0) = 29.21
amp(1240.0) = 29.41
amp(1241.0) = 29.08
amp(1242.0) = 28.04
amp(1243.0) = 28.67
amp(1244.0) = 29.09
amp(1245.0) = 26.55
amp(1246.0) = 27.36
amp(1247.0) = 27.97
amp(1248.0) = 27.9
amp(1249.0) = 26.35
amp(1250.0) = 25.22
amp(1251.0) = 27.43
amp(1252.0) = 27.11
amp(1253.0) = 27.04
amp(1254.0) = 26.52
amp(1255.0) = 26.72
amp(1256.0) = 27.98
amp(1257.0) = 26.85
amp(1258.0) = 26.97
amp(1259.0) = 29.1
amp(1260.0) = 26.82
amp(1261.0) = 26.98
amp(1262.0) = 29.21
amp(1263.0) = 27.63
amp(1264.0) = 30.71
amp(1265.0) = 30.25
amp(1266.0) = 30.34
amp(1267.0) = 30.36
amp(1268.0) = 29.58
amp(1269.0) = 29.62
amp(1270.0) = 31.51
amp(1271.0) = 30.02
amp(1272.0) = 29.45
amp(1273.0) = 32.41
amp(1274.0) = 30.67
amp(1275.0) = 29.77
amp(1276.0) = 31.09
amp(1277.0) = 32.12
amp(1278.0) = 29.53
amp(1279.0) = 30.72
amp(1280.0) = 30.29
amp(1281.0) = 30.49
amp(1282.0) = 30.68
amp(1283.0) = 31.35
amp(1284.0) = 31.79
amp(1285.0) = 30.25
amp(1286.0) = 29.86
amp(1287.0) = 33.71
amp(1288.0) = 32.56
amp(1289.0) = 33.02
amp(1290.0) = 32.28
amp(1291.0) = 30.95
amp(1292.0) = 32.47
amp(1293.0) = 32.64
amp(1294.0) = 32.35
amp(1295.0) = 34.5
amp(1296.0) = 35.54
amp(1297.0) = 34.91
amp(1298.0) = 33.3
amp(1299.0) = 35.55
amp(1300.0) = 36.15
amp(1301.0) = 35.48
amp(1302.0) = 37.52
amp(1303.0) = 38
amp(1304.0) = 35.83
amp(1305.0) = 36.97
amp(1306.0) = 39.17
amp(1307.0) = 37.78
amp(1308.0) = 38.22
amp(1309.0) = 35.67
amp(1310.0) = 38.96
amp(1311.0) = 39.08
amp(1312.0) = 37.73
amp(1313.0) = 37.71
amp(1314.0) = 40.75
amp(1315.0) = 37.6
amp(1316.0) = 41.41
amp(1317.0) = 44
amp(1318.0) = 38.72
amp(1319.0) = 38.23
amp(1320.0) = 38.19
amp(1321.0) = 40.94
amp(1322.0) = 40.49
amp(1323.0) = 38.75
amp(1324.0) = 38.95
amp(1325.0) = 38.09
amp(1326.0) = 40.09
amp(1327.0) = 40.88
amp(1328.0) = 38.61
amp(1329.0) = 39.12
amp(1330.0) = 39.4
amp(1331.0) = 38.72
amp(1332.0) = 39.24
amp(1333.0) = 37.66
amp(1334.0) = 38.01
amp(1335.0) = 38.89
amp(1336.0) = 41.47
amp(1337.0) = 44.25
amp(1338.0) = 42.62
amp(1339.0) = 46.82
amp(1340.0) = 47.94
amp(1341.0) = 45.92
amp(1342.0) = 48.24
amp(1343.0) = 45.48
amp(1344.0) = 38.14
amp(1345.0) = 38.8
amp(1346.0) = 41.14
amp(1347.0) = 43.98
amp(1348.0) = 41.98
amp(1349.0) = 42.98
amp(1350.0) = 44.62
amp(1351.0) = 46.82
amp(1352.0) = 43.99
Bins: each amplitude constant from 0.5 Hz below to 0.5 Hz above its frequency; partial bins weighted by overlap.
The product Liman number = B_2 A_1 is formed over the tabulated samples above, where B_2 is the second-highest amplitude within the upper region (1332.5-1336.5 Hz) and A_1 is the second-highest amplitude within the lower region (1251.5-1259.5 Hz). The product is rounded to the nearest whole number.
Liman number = 1088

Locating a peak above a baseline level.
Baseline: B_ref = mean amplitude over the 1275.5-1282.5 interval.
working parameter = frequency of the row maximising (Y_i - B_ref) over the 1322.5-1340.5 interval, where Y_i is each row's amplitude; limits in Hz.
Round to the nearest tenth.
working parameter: 1340.0 Hz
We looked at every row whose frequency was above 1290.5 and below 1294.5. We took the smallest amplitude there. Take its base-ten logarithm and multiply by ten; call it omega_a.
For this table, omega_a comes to 14.91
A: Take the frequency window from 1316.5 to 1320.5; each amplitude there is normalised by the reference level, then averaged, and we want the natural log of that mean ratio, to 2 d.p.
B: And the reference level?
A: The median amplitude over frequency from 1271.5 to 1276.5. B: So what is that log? 0.26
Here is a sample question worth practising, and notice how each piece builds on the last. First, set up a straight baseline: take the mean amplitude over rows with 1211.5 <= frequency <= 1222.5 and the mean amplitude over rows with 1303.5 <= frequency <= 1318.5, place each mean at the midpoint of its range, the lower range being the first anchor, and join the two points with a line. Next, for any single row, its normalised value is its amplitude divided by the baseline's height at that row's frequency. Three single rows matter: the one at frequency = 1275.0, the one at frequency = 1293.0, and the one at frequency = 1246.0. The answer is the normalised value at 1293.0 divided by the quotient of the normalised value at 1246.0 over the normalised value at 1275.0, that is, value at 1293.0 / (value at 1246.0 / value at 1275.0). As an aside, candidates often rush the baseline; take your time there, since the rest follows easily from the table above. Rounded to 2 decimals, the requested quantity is 0.89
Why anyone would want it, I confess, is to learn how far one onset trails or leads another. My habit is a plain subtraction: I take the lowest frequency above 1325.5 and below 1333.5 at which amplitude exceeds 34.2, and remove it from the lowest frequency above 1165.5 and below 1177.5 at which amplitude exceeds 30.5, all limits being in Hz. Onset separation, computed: -160 Hz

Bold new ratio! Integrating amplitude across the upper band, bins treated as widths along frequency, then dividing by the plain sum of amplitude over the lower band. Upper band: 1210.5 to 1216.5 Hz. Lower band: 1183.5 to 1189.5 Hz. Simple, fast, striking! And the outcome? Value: 0.75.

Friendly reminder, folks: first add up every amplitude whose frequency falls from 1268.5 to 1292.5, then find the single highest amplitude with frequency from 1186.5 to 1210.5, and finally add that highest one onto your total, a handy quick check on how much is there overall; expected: 784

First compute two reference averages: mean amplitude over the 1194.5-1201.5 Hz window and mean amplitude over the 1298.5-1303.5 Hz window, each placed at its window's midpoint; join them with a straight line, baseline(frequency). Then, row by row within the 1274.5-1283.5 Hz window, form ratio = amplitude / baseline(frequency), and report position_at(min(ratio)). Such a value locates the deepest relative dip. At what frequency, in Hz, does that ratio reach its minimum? 1278.0 Hz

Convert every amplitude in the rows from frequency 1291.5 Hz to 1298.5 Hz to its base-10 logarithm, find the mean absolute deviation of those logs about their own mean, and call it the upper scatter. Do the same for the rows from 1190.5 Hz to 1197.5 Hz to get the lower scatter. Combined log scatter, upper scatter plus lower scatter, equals 0.034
